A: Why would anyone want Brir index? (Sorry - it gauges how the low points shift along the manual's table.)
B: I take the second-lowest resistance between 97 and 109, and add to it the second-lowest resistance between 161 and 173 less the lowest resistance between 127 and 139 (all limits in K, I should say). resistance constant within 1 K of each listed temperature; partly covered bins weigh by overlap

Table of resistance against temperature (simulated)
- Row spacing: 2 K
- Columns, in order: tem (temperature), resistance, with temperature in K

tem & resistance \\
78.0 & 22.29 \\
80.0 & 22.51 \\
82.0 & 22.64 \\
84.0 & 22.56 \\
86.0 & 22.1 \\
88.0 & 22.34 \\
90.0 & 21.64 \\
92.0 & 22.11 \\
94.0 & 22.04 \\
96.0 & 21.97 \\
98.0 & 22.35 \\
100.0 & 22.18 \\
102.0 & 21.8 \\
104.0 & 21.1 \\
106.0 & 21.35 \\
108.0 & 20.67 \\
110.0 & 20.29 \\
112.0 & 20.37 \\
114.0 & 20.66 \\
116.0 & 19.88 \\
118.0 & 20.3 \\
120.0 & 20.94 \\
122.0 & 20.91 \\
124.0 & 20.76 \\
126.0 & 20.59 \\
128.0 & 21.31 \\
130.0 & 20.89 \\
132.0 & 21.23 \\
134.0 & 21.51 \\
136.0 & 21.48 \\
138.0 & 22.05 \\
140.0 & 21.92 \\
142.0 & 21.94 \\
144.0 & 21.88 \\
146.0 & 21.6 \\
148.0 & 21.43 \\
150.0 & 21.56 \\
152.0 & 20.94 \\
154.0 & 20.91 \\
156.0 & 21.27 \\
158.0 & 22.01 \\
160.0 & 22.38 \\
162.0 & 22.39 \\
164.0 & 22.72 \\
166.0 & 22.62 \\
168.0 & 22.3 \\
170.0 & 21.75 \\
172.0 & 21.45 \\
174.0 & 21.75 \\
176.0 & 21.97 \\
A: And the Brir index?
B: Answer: 22.0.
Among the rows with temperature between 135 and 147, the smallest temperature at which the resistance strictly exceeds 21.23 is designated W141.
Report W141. 136.0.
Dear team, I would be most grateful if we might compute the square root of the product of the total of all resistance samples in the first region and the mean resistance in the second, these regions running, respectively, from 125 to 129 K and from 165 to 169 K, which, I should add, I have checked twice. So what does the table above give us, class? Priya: 30.7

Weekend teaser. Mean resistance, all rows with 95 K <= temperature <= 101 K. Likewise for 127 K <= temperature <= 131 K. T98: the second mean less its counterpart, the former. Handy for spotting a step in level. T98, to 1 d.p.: -1.1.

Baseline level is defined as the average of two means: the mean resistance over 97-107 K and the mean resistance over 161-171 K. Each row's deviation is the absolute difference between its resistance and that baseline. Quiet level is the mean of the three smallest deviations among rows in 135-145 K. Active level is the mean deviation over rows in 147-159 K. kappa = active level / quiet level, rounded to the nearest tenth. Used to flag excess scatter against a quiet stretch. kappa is 8.2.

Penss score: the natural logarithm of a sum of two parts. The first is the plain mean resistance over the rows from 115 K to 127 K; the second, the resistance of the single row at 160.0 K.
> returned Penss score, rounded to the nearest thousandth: 3.760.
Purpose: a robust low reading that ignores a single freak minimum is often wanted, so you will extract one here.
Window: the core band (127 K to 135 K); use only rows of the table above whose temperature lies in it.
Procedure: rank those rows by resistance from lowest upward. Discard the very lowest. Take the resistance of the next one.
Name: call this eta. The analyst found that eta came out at 21.23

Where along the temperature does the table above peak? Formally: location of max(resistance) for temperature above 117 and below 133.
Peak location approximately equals 128.0 K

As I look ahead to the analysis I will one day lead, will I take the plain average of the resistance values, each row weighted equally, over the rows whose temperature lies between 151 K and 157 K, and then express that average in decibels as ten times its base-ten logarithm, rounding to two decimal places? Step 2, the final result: 13.23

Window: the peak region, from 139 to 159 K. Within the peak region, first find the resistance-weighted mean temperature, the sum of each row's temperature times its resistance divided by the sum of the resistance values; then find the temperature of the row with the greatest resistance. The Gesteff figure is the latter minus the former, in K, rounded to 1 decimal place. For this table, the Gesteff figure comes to 9.0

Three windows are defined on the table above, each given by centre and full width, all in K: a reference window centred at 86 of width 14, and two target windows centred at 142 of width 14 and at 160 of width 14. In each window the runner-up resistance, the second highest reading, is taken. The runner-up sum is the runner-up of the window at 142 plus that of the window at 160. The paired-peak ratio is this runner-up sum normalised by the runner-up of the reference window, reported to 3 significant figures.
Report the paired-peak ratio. 1.98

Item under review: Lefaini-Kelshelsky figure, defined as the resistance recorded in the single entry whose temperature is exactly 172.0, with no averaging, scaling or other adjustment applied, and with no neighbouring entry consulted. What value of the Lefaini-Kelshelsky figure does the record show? 21.45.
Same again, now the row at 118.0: 20.3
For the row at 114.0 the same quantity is 20.66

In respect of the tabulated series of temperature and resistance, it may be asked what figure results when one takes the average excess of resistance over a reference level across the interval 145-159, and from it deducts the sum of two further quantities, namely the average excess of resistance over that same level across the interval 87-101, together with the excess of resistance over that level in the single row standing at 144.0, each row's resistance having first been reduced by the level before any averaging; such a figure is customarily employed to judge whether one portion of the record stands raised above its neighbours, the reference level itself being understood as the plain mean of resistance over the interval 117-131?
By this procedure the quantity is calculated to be -1.8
